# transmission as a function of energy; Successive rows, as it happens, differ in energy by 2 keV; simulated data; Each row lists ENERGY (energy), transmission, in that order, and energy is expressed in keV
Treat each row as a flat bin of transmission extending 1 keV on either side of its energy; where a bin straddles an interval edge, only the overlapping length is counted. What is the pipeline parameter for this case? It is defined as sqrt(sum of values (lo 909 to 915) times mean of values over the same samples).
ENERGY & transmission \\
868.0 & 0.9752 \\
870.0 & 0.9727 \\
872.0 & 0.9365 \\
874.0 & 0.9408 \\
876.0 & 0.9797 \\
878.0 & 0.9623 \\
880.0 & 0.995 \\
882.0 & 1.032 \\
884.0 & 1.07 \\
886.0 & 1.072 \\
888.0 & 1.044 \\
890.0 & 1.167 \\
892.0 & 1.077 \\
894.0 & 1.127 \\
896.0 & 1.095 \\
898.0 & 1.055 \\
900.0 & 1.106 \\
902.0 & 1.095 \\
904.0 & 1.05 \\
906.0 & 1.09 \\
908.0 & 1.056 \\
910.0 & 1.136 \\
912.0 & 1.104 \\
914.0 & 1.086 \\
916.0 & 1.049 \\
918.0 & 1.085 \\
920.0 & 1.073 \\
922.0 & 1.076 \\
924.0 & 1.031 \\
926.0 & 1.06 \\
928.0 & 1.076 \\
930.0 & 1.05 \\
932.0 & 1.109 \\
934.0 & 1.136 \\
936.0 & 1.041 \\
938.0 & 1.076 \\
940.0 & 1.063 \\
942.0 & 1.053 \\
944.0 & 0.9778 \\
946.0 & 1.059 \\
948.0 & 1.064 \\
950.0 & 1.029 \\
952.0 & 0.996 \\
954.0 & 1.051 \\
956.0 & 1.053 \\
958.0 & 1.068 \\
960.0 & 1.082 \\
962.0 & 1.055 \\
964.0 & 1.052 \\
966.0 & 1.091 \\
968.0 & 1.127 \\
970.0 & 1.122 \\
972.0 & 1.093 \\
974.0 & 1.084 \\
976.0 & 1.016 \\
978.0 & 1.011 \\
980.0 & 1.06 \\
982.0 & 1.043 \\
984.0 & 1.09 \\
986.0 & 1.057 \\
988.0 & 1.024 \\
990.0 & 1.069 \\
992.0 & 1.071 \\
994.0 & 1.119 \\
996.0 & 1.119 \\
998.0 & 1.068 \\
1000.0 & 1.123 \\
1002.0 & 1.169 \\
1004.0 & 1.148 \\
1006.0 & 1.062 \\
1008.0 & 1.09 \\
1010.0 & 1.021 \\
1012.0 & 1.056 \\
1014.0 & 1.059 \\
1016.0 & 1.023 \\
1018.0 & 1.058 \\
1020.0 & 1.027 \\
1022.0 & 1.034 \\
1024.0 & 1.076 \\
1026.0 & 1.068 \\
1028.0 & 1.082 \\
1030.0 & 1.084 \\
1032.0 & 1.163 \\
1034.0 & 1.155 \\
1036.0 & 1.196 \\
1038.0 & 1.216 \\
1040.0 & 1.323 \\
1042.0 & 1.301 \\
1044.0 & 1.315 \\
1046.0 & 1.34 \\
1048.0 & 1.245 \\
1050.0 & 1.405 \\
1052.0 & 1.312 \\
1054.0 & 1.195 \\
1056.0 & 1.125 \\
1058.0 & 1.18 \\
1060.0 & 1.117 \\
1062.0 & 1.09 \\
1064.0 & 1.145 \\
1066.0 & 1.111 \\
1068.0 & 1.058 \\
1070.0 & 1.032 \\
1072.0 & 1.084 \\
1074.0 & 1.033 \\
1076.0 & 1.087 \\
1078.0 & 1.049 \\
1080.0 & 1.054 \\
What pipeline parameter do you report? 1.92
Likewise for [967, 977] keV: 2.43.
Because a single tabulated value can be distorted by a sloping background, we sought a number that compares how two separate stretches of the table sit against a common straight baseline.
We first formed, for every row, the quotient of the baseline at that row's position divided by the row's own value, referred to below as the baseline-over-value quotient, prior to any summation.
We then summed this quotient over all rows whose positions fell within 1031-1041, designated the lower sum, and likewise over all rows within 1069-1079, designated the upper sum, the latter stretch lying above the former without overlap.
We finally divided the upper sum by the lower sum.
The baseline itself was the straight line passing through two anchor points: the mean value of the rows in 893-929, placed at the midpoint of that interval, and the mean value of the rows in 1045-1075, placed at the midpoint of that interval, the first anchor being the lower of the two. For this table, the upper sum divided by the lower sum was 1.16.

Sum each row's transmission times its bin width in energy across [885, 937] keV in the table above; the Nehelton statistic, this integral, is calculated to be 56.3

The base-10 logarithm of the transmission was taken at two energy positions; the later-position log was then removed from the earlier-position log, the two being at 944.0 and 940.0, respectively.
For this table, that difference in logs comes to 0.036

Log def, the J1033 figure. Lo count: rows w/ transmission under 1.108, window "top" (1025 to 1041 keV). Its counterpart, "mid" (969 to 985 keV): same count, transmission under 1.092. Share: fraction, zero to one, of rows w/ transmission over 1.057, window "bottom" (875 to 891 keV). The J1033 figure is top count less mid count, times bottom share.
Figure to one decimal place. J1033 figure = -1.1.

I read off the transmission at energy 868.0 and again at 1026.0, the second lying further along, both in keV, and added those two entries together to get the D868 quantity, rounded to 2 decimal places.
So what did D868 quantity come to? 2.04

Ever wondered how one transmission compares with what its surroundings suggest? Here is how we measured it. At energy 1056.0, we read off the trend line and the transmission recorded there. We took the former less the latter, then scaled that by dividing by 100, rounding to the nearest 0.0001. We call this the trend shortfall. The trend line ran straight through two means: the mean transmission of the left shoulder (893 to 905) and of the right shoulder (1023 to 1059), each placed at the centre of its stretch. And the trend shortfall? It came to 0.0010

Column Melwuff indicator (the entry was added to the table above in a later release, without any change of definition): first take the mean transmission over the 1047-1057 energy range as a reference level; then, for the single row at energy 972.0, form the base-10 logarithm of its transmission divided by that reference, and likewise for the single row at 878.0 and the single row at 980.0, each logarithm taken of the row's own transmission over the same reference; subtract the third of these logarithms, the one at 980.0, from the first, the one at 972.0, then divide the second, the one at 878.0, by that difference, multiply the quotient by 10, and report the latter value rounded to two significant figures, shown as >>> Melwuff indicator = -87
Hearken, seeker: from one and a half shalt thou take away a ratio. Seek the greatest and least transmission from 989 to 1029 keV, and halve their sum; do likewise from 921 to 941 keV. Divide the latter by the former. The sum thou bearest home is 0.511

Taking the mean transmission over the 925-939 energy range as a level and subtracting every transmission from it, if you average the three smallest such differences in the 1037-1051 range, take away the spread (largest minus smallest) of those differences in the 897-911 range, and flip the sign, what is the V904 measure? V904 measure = 0.36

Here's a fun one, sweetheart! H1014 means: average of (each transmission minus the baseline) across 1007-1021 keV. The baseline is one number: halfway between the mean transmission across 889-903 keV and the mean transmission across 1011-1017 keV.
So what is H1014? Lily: -0.03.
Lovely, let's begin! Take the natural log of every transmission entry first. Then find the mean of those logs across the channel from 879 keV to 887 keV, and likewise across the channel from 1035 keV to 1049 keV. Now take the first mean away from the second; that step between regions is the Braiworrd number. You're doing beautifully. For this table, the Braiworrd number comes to 0.20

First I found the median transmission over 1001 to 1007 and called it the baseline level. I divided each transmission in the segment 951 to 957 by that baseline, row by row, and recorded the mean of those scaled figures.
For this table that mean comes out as 0.900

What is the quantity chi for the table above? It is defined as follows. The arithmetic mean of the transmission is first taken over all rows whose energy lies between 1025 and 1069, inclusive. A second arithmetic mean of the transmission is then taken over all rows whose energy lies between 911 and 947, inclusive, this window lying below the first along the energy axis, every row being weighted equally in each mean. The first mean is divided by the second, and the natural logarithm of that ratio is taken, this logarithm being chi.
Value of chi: 0.11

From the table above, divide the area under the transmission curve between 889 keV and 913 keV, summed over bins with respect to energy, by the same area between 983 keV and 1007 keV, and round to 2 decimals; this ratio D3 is 1.00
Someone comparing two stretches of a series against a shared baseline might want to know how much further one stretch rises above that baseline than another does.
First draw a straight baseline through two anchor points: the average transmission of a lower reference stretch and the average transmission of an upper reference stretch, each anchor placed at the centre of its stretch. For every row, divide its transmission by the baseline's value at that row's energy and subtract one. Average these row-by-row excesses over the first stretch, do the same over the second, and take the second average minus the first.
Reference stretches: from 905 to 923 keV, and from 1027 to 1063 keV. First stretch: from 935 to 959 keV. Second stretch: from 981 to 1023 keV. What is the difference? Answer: -0.019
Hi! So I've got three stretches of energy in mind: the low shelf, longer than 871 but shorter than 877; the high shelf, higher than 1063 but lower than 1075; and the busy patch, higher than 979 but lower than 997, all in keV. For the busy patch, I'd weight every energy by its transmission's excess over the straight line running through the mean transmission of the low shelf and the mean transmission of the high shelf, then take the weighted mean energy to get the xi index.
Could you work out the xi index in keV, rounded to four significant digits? 989.7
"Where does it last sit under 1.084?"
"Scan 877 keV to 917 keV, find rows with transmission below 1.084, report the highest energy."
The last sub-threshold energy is 916.0 keV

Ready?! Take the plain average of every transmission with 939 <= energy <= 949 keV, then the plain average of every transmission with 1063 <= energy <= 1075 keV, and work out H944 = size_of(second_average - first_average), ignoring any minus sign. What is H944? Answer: 0.03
